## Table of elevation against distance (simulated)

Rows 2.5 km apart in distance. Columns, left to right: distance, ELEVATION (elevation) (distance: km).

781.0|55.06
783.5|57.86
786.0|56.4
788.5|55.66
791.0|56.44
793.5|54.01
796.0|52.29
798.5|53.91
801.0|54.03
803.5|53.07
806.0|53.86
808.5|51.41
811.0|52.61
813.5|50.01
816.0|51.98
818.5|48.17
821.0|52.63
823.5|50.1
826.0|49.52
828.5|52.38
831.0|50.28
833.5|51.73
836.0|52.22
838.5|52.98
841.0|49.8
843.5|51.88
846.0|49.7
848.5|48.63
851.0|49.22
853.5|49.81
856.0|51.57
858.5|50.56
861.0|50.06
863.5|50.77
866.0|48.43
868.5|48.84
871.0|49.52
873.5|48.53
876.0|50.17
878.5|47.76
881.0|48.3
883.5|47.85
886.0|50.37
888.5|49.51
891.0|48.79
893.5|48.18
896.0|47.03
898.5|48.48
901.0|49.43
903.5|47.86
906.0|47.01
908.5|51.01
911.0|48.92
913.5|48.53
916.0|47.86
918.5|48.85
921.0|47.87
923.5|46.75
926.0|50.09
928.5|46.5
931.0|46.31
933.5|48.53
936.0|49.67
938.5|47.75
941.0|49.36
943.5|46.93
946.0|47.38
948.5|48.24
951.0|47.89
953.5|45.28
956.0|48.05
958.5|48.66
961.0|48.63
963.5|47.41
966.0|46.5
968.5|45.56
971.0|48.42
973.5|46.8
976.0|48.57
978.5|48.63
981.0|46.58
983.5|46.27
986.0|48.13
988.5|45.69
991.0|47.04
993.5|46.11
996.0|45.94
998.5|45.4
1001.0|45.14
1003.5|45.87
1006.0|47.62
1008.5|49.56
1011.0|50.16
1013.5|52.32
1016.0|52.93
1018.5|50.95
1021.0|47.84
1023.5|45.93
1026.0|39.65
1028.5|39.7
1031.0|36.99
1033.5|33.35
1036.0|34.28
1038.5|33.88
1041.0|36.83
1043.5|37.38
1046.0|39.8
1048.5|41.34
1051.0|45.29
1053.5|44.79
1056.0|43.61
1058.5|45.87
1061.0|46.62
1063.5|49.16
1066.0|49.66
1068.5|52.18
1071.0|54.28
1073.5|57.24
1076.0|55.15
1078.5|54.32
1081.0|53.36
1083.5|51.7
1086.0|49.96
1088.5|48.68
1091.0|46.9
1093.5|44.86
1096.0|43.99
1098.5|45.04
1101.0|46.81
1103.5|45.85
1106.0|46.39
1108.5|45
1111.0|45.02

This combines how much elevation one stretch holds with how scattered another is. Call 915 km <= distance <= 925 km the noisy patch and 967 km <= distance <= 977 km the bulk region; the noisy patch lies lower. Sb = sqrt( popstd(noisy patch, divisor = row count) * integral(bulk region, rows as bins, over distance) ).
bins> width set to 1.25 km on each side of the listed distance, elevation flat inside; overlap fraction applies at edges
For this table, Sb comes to 19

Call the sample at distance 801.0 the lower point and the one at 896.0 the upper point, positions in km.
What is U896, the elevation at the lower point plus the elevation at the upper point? 101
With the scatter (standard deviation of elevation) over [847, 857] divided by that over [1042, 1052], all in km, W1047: 0.4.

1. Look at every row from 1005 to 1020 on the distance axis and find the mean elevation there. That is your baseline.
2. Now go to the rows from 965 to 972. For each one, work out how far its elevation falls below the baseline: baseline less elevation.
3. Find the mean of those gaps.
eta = 4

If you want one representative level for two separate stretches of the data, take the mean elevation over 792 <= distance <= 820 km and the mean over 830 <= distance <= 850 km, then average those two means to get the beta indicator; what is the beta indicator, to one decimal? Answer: 51.6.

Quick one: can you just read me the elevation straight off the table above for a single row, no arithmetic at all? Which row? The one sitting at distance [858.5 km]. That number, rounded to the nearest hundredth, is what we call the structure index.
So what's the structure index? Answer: 50.56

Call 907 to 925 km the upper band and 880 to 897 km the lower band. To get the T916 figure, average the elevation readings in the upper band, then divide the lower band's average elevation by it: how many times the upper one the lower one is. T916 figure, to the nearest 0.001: 1.001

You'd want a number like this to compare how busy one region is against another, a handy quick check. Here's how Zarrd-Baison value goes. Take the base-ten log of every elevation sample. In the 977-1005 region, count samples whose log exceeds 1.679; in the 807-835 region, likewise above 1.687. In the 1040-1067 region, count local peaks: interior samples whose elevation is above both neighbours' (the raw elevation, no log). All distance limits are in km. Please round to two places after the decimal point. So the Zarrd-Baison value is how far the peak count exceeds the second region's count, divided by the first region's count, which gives -4.50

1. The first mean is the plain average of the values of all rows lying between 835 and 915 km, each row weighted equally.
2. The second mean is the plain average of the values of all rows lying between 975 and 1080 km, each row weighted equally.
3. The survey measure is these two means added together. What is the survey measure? 95.3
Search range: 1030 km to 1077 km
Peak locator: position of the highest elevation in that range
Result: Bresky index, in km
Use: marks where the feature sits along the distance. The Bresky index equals 1073.5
